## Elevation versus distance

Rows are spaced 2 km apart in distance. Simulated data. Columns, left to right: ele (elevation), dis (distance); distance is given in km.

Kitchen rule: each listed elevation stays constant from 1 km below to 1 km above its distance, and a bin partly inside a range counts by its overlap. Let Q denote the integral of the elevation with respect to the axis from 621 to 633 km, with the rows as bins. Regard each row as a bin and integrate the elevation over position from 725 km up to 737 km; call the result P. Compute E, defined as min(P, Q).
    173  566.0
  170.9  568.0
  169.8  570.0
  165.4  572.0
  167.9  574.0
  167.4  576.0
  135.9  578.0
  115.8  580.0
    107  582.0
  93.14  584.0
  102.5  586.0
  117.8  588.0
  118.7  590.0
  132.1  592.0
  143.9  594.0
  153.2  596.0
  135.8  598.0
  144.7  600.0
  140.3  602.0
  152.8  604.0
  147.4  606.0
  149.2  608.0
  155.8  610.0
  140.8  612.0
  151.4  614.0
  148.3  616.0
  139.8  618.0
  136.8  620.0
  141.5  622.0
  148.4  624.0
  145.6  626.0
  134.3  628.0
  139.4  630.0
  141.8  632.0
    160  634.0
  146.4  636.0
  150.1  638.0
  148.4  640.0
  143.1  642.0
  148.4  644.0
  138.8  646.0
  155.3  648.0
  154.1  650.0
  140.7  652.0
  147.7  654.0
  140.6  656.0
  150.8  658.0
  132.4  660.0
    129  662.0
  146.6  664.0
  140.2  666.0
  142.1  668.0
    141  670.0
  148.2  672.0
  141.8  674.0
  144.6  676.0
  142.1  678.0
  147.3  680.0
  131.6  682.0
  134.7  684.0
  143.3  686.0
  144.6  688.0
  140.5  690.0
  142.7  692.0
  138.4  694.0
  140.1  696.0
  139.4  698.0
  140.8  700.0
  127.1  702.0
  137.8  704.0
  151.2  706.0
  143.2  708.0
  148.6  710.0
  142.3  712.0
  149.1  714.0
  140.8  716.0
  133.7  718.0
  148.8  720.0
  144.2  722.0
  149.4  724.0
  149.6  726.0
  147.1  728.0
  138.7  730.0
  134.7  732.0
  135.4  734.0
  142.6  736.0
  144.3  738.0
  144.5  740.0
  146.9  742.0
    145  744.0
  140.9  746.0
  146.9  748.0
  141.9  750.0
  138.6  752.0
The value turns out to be 1696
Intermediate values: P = 1696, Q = 1702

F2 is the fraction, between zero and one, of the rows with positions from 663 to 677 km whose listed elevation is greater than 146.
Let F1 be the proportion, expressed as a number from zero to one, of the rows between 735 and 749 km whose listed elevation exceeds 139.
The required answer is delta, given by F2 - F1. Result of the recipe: -0.7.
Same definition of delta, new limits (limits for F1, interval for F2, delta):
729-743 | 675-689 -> -0.4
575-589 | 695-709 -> 0.0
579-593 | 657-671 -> 0.3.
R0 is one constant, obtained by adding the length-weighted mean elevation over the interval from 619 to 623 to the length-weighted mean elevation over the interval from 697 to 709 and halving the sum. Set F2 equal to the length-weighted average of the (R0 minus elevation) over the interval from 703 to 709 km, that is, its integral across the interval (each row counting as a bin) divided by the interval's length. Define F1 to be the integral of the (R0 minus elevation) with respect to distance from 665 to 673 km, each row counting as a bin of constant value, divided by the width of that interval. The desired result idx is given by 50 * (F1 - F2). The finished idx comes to 60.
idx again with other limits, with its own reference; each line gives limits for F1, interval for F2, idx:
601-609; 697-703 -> -583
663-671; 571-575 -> 1209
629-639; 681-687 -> -550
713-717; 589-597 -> -399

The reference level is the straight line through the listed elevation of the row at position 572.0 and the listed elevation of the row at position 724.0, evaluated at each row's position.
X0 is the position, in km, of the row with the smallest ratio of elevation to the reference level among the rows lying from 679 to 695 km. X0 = 682.0 km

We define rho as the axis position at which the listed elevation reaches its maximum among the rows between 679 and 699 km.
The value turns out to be 680.0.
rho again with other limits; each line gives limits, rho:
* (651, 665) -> 658.0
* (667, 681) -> 672.0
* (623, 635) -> 634.0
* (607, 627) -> 610.0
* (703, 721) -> 706.0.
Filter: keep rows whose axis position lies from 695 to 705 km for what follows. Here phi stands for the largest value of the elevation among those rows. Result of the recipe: 140.8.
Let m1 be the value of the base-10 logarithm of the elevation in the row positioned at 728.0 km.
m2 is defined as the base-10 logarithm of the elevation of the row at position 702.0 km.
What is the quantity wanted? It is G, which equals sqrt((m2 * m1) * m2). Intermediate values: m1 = 2.17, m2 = 2.10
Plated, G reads 3.098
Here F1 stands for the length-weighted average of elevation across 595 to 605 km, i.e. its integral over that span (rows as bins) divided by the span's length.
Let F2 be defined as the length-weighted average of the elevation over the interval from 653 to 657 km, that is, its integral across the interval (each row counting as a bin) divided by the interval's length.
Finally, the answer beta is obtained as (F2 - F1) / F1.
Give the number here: -0.01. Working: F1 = 145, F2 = 144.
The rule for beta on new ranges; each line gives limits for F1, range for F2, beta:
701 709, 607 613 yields 0.06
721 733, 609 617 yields 0.04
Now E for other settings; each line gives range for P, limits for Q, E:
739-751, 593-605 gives 1732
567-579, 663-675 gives 1720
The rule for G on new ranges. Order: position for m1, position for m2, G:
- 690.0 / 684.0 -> 3.121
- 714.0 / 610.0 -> 3.232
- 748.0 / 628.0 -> 3.133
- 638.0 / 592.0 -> 3.129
